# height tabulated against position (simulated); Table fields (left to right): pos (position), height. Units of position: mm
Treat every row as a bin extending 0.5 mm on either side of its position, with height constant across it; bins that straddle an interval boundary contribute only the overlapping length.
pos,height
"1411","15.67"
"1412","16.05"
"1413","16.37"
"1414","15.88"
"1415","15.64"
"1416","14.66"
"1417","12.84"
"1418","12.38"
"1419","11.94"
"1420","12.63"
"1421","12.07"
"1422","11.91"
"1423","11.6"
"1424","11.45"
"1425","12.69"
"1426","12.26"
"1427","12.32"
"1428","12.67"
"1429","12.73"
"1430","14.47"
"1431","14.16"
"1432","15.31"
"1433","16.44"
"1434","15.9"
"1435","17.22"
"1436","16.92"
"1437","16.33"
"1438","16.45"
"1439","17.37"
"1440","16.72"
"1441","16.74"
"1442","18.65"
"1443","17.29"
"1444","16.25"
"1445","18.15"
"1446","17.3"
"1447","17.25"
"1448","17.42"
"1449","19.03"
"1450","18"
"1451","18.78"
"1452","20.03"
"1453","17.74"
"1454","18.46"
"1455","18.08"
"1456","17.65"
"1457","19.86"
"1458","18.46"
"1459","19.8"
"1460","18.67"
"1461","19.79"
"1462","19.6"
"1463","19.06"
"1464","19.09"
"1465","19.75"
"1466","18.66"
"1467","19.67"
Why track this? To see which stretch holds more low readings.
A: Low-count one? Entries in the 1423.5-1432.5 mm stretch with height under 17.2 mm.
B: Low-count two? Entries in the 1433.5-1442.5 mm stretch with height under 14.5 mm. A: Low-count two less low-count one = -9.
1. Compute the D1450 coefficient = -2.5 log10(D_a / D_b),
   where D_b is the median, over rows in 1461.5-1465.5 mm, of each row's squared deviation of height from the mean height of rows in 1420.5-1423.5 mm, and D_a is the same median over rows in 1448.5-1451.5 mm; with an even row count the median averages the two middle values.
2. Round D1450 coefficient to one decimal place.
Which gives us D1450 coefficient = 0.2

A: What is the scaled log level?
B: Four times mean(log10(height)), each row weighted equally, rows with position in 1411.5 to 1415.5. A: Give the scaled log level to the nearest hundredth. 4.81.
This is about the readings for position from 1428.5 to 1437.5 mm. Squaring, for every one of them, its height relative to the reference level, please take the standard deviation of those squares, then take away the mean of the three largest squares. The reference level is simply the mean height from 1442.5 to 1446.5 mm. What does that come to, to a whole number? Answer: -6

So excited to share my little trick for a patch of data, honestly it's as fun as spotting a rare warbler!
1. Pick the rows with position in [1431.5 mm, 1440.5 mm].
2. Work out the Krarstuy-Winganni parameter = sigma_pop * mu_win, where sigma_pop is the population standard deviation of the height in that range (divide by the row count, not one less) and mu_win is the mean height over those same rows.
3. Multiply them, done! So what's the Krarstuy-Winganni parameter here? 10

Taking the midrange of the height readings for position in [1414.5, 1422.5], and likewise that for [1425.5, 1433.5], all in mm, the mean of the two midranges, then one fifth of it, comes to 2.81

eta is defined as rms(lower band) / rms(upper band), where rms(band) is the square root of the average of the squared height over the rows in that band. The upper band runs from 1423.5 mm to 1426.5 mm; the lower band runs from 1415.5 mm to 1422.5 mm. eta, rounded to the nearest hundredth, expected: 1.04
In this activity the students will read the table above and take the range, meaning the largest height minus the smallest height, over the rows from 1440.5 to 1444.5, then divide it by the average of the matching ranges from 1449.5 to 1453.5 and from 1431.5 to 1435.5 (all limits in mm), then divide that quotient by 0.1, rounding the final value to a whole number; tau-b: 11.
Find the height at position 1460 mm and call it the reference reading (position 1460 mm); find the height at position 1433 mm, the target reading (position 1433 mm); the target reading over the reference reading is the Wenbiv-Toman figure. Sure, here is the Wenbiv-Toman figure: 0.88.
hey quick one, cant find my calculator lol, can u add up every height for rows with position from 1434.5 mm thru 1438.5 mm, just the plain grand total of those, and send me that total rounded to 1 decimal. 66.9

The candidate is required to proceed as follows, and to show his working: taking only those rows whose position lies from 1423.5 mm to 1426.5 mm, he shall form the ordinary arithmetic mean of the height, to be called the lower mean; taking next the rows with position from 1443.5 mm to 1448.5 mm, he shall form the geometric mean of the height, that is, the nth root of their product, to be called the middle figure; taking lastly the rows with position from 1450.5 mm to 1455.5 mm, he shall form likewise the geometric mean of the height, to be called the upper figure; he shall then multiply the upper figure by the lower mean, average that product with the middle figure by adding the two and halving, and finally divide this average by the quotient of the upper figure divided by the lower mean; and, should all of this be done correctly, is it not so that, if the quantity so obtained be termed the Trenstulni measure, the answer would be 79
